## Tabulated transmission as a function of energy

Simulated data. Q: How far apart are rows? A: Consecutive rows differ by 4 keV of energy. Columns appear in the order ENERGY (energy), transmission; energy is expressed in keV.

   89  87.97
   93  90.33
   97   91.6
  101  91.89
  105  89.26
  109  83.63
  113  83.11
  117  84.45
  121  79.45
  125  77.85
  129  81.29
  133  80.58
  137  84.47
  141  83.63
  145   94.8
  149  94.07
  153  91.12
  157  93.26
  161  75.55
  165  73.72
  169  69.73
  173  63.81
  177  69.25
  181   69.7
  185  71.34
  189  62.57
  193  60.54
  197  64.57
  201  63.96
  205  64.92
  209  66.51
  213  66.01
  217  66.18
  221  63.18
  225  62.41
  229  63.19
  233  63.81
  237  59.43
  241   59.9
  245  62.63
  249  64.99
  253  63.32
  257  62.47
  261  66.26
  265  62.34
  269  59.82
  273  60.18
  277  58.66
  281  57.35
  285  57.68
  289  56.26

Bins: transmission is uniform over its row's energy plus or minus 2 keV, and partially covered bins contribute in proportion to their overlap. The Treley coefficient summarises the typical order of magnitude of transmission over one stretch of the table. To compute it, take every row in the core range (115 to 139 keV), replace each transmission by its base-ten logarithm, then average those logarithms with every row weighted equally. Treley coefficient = 1.91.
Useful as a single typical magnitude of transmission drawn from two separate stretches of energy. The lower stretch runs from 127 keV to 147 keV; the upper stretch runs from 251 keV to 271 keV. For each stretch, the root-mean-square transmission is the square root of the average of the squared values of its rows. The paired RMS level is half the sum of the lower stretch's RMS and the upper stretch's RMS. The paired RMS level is 74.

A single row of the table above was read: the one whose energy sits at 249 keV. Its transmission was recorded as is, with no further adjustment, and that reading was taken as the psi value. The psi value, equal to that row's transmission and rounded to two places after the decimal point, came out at 64.99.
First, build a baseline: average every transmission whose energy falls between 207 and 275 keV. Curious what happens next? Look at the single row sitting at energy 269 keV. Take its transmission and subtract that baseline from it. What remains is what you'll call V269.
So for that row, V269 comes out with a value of -3.3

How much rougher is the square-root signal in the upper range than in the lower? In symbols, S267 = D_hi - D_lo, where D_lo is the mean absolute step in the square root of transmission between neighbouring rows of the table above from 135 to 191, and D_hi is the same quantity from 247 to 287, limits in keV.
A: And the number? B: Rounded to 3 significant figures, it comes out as -0.163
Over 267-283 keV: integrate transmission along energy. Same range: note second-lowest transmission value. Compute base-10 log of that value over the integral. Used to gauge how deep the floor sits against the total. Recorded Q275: -1.21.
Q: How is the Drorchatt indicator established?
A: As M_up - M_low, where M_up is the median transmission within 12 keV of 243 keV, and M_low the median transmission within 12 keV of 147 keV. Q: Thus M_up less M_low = -29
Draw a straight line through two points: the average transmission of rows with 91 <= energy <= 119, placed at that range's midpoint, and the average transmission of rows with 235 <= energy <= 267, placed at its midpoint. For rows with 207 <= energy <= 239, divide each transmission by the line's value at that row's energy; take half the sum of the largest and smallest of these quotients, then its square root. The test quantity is 0.97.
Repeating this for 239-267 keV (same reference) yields 1.00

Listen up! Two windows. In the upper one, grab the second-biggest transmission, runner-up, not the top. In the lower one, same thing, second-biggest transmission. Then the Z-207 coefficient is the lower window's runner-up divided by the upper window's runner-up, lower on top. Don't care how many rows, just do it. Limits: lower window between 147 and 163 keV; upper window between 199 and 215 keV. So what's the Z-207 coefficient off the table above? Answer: 1.41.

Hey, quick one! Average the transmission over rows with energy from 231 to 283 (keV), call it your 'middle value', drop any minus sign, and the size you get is 62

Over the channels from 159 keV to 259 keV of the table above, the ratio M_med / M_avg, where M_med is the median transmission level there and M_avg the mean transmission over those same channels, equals 0.98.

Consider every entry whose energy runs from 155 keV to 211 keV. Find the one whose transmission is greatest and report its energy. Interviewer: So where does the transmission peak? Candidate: 157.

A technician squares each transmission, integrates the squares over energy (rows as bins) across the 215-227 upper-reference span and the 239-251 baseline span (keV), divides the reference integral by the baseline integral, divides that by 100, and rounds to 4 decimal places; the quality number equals 0.0105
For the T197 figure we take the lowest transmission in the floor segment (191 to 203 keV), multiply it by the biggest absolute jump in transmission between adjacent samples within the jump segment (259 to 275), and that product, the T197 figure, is 237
